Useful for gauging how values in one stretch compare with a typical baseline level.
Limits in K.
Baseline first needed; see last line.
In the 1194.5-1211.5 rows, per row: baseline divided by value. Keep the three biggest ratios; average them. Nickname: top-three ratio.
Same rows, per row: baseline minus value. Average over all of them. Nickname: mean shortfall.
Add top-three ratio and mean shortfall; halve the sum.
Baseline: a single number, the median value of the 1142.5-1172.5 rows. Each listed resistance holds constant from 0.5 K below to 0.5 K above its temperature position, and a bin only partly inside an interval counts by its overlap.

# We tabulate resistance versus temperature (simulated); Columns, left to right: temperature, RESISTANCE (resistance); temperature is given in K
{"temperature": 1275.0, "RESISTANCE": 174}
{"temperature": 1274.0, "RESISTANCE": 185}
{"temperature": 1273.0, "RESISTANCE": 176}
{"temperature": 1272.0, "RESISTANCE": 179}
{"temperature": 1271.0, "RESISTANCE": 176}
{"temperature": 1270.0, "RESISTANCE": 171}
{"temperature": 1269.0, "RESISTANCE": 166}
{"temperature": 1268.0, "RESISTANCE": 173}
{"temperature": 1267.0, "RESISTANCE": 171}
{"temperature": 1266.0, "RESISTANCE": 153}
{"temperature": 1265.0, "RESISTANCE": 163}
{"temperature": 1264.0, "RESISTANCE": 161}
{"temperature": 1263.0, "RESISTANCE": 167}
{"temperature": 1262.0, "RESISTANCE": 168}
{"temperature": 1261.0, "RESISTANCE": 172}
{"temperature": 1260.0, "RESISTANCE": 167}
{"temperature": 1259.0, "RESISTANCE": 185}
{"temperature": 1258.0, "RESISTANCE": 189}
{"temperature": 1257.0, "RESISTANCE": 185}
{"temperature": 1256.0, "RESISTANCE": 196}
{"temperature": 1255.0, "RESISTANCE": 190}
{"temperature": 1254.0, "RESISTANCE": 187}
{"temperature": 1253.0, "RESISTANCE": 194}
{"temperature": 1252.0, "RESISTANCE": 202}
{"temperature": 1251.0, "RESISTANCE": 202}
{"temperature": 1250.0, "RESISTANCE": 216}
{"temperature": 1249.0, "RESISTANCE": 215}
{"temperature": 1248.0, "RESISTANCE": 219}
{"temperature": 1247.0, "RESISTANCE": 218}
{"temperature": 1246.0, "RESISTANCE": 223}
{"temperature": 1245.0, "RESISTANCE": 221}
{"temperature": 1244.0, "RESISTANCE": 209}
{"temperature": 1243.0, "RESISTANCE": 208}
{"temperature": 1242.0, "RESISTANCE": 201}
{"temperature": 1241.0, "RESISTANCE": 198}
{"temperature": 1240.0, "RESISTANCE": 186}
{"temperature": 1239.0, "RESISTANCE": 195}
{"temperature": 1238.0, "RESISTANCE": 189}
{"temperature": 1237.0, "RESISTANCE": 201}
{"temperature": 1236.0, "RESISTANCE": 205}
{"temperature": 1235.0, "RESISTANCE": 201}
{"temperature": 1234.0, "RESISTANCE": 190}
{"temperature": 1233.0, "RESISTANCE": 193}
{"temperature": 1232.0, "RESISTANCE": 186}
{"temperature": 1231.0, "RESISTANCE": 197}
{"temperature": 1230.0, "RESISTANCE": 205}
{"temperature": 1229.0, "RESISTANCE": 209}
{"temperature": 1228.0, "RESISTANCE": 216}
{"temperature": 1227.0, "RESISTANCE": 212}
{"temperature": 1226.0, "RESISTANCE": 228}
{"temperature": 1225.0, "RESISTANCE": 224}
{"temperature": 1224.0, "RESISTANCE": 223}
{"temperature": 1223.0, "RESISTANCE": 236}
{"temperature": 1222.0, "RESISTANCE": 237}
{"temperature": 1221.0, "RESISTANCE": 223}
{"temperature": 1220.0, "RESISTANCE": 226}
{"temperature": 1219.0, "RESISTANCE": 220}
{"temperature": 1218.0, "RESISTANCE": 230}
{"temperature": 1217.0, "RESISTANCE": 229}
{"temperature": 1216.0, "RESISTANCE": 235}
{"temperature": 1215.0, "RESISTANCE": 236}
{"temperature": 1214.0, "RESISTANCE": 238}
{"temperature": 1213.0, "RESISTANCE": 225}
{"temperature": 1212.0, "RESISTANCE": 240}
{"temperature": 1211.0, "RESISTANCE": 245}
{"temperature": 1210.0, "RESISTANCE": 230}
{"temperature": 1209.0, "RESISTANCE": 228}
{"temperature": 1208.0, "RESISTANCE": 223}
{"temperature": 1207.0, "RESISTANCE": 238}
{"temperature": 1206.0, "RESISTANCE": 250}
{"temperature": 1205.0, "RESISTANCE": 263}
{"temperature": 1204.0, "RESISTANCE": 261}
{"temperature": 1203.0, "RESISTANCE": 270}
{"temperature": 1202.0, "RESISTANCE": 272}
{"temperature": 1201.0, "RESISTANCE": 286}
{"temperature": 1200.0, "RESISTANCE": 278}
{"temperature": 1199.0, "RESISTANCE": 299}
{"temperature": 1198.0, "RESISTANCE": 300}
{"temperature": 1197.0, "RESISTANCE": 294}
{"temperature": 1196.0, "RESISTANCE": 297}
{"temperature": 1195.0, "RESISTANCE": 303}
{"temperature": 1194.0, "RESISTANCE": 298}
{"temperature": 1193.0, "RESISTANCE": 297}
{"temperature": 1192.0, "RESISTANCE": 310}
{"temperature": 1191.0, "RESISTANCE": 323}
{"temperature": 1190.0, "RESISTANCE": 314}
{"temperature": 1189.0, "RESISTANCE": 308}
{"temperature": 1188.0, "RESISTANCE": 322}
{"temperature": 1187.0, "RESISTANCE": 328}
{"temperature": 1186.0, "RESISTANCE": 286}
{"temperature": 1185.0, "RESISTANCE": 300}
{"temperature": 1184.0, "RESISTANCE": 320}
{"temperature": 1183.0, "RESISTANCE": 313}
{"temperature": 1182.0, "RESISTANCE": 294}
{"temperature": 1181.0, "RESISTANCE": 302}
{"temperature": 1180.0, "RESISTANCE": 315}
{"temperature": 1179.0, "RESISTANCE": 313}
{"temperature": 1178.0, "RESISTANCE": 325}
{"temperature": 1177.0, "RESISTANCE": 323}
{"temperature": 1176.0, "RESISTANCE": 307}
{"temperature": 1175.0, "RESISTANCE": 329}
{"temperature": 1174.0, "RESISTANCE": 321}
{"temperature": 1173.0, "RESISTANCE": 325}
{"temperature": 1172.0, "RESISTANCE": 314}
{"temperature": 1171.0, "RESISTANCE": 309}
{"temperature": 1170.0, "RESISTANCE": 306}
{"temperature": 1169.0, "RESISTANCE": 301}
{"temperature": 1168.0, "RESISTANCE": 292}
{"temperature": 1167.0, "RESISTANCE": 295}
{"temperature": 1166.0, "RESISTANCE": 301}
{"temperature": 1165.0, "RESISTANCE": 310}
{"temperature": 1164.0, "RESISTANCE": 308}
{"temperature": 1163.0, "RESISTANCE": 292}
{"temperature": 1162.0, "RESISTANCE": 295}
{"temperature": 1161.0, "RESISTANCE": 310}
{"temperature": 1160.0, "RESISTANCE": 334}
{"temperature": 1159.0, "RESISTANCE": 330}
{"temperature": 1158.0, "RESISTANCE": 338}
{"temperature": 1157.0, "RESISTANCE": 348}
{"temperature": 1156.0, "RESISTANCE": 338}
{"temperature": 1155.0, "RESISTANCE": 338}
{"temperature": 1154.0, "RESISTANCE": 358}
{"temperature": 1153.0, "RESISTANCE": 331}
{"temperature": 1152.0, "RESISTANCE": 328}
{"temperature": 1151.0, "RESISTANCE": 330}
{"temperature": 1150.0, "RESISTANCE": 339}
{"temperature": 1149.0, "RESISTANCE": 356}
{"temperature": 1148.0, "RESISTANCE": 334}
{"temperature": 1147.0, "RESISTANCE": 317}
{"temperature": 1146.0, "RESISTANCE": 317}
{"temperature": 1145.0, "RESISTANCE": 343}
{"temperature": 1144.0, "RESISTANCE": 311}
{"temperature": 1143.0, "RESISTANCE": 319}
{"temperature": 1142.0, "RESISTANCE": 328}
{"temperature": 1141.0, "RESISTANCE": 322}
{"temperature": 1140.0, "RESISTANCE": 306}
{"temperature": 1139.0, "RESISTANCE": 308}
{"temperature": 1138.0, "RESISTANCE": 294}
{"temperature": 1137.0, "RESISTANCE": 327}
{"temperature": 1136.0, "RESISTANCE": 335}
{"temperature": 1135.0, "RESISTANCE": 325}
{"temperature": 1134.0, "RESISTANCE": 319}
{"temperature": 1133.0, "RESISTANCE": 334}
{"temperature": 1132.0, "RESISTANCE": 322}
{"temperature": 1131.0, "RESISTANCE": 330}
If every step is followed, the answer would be 26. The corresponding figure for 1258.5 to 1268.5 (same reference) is 76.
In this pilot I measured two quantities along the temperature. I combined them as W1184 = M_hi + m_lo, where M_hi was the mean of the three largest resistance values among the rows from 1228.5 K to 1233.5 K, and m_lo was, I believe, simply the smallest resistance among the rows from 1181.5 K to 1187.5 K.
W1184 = 490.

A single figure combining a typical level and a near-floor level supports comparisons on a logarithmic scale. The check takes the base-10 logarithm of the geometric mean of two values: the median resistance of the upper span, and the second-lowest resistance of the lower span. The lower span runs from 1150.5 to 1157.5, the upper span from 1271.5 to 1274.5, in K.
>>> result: 2.39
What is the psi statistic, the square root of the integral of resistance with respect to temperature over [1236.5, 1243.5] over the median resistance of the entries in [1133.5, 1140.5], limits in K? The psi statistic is 2.08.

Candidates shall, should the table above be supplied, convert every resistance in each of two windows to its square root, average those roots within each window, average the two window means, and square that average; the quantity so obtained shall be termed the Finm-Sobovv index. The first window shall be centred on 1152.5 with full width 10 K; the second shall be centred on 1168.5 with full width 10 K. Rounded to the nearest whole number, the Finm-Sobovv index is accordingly 323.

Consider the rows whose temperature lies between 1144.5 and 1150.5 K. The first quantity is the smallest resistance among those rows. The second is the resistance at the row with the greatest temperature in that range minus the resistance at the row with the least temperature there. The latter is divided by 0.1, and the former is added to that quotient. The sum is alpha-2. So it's 277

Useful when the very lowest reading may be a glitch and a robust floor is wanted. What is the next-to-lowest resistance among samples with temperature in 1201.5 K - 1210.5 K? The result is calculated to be 228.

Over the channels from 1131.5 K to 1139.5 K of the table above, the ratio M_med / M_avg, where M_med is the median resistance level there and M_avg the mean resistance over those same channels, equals 1.01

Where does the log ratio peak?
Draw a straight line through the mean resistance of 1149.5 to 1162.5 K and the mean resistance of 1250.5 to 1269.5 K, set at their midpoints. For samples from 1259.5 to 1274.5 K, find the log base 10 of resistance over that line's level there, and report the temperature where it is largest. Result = 1274.0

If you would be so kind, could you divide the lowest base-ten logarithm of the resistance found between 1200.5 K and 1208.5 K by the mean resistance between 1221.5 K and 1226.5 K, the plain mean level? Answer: 0.0102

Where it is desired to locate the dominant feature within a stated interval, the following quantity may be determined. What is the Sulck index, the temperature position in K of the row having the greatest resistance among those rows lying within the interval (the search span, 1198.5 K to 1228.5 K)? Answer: 1199.0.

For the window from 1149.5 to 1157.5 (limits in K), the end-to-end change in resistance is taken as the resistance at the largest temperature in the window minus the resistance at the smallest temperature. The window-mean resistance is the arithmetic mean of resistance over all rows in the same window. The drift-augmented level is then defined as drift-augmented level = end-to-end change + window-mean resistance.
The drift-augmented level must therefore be 348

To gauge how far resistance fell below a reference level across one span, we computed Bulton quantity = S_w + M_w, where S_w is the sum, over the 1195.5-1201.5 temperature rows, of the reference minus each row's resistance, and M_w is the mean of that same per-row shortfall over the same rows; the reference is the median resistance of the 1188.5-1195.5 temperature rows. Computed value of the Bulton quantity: 110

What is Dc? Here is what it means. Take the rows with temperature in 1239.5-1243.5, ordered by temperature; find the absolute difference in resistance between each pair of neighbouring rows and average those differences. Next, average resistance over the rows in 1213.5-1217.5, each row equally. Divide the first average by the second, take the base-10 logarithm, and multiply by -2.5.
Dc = 3.76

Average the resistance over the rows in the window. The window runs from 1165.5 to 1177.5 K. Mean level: 310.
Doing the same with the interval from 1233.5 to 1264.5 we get 195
